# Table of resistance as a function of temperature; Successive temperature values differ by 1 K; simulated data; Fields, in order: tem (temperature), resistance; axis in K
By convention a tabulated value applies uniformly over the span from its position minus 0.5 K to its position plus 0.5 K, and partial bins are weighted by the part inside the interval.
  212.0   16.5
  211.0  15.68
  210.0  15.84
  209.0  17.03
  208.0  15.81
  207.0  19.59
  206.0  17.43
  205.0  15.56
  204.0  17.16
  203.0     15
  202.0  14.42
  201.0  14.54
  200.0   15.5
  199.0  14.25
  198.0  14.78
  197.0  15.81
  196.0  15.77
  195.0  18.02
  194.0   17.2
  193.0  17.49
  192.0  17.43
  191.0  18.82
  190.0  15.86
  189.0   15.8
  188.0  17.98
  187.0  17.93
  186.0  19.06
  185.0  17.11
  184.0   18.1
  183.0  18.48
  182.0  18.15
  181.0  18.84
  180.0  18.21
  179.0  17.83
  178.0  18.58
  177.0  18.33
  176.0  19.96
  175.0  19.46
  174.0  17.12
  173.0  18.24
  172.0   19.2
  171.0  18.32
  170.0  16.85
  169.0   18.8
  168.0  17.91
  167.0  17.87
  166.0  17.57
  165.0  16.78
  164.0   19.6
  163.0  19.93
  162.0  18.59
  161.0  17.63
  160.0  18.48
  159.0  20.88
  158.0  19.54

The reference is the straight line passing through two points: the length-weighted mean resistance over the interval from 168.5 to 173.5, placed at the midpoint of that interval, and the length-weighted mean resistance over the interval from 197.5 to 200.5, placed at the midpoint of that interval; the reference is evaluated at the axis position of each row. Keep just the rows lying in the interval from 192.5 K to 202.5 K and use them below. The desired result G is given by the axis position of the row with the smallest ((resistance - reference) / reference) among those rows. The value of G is 199.0 K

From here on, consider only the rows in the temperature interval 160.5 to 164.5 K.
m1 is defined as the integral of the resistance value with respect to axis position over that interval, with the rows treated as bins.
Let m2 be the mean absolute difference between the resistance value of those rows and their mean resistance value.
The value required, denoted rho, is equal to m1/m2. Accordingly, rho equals 92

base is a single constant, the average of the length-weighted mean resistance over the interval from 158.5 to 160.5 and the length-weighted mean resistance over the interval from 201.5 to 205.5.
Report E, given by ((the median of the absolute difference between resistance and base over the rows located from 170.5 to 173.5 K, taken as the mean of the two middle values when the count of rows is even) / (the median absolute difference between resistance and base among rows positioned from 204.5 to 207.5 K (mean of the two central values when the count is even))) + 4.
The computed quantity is 4.4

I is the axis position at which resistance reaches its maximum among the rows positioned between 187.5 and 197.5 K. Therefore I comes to 191.0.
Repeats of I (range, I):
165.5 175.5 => 175.0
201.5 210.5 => 207.0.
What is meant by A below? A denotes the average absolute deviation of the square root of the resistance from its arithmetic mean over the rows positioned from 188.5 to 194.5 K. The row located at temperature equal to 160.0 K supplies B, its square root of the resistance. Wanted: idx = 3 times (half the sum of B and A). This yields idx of 6.60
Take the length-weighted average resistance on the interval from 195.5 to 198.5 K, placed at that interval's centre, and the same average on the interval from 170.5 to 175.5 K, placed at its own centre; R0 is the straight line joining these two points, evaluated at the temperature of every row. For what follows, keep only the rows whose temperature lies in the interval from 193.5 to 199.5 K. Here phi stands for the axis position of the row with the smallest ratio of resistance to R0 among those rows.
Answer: 199.0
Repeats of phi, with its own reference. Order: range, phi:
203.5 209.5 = 205.0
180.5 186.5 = 185.0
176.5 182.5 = 179.0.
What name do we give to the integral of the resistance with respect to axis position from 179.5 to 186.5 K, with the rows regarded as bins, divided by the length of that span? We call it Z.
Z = 18.3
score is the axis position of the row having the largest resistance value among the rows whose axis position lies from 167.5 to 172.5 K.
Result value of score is 172.0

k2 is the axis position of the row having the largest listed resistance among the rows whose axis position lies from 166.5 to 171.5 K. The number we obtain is 169.0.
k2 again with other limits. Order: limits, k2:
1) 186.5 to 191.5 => 191.0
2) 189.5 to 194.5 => 191.0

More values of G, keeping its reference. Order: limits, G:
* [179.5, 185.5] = 185.0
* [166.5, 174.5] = 170.0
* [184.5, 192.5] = 189.0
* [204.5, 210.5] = 205.0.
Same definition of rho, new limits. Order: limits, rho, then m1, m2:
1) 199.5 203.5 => 154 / 59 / 0.4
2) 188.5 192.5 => 59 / 68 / 1.1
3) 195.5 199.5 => 95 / 61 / 0.6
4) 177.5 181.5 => 213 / 73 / 0.3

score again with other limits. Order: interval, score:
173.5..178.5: 176.0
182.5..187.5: 186.0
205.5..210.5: 207.0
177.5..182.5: 181.0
